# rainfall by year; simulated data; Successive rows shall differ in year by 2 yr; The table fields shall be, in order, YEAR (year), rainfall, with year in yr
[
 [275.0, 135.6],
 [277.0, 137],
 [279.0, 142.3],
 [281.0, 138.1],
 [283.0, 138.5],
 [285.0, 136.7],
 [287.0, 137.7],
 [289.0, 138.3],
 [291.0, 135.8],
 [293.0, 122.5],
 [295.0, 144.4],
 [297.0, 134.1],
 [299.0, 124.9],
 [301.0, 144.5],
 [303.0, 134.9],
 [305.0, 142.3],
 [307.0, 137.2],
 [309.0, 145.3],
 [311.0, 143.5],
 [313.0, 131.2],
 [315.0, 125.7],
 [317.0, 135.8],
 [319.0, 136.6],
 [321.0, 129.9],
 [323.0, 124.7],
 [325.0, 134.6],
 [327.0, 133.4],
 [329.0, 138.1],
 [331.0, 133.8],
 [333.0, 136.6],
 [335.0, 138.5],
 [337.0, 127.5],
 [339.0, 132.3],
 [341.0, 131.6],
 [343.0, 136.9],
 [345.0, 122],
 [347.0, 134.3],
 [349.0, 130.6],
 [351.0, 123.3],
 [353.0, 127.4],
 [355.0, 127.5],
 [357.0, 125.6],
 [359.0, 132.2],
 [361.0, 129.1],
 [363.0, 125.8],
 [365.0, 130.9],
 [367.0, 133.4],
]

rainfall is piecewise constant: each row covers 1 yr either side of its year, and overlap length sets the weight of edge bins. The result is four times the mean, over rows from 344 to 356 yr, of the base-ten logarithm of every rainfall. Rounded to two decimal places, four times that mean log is 8.42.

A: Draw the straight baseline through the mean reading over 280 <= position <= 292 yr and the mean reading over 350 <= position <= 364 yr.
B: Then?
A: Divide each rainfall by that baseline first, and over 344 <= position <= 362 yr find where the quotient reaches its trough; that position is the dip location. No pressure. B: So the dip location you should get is 345.0 yr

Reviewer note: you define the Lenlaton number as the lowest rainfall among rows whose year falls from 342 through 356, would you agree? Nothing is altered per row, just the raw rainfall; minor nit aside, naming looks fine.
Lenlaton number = 122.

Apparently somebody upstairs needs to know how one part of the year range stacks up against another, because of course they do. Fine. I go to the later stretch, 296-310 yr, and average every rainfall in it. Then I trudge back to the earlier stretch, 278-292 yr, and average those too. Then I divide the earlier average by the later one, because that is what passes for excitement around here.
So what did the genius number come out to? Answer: 1.004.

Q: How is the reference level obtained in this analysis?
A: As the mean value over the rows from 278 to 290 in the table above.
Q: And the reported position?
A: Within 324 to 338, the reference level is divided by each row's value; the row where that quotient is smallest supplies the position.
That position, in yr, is 335.0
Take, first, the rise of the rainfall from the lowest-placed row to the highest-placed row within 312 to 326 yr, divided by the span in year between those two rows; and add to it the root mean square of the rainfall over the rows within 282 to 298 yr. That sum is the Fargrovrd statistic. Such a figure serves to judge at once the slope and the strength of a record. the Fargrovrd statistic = 136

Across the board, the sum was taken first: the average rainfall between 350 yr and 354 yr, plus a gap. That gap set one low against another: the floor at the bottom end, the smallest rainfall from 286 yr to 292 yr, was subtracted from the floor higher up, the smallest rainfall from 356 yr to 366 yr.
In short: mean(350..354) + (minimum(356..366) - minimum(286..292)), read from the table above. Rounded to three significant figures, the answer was 115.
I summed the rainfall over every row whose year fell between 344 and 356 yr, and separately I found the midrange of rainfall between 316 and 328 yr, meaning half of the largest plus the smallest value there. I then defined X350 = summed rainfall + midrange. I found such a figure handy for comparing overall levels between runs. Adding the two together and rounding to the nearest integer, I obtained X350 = 896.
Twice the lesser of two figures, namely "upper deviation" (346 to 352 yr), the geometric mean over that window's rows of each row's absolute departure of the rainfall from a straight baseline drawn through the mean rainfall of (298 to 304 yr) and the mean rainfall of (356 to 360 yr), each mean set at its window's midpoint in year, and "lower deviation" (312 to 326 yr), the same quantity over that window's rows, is 5.5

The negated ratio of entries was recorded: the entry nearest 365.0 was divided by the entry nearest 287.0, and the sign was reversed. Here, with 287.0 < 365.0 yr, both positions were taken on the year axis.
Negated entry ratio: -0.95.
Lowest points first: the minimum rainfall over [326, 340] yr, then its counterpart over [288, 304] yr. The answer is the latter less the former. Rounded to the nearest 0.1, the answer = -5.0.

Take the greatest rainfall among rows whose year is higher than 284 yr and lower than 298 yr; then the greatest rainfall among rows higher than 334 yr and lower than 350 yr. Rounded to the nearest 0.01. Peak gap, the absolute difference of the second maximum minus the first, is 5.90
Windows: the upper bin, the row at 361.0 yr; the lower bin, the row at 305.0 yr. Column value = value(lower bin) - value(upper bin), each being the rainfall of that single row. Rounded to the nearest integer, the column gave 13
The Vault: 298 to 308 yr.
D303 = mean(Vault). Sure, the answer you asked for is 137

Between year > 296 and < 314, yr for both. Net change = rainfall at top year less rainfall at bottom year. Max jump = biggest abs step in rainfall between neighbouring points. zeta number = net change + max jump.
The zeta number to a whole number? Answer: 17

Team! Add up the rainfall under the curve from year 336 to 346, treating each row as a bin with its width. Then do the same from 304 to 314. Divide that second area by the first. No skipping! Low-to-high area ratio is 1.076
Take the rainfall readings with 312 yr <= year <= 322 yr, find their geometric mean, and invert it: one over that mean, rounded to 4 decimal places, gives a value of 0.0076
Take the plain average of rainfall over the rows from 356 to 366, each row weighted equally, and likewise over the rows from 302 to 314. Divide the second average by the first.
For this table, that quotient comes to 1.08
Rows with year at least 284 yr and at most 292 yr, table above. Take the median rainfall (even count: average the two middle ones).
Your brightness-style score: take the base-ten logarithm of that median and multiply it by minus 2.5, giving -5.34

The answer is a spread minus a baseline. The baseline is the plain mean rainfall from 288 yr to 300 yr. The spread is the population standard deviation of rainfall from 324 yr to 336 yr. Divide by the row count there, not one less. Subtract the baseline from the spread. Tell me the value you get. -131.3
